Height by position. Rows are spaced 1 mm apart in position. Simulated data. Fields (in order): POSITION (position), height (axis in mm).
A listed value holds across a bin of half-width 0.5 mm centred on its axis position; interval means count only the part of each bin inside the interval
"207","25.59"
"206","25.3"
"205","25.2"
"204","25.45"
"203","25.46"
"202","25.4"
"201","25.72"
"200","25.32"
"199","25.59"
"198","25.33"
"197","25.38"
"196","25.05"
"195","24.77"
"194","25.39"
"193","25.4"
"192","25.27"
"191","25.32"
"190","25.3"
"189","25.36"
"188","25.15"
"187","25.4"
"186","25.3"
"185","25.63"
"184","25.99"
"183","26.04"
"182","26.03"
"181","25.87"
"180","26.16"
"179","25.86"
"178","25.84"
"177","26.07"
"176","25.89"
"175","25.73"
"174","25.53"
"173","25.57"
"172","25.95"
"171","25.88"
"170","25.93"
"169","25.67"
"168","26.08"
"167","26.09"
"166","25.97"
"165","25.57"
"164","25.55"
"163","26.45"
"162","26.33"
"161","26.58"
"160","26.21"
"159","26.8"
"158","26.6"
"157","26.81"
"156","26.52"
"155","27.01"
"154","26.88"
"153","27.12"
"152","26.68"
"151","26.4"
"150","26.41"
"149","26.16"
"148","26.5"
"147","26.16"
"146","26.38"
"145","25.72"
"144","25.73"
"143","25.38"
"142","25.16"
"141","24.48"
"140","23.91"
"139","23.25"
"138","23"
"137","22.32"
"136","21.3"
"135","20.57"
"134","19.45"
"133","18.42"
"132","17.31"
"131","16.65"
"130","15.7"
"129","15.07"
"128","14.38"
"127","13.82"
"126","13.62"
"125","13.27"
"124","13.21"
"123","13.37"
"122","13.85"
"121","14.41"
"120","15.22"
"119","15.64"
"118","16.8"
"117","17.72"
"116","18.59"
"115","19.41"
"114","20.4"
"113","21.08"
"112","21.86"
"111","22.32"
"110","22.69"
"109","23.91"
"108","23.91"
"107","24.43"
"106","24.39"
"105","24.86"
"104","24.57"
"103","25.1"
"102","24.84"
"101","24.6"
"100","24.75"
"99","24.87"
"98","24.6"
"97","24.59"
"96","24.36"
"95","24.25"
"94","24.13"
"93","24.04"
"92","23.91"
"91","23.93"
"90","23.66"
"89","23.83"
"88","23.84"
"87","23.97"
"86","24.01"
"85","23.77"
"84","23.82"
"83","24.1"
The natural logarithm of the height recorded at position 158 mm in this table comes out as 3.28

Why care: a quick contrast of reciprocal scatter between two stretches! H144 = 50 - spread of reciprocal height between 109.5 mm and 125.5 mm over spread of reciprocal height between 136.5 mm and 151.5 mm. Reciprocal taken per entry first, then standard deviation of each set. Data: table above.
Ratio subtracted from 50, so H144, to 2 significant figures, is 45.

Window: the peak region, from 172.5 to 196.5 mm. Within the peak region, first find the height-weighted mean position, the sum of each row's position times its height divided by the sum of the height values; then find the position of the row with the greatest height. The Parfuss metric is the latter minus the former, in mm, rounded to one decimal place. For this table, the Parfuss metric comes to -4.4 mm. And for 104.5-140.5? -16.9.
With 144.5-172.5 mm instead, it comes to -5.4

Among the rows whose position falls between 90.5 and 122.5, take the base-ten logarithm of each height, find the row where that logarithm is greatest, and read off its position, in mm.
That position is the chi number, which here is 103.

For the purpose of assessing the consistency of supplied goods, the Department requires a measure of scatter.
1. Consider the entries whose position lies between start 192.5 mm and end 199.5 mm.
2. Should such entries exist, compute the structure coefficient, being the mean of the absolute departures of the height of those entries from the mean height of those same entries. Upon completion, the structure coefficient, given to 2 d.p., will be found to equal 0.21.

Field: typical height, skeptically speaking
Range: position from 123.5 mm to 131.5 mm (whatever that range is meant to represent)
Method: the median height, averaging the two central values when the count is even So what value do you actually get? 14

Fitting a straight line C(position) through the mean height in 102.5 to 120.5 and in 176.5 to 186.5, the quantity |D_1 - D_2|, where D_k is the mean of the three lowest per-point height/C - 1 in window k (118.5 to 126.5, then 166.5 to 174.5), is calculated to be 0.41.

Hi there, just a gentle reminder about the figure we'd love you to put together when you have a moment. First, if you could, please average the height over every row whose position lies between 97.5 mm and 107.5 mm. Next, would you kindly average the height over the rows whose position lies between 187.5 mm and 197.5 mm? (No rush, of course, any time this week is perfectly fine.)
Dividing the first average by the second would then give 1.0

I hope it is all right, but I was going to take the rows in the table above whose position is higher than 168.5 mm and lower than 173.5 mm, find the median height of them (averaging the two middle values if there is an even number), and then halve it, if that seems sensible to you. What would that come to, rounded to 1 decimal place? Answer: 12.9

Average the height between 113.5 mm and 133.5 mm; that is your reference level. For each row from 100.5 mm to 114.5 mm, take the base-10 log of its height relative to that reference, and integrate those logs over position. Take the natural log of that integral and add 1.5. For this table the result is 2.4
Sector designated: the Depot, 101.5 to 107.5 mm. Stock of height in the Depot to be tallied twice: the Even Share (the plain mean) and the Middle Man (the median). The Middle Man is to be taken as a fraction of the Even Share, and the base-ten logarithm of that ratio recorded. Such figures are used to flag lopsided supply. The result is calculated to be 0.0001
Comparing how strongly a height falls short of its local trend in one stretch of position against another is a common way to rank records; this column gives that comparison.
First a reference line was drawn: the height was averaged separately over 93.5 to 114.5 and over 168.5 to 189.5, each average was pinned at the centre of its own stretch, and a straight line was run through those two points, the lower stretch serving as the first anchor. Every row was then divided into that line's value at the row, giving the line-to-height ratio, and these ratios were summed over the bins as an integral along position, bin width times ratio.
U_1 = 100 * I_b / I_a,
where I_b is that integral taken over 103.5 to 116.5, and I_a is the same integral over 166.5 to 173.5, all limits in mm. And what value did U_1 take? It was 203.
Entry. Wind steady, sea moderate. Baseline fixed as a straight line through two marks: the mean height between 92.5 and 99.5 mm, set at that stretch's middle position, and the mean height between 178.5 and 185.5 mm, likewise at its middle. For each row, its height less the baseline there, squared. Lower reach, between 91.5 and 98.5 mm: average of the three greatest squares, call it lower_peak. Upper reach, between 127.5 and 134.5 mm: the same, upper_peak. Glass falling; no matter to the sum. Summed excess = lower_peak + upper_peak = 99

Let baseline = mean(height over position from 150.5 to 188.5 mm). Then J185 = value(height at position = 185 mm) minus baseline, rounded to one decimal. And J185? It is -0.5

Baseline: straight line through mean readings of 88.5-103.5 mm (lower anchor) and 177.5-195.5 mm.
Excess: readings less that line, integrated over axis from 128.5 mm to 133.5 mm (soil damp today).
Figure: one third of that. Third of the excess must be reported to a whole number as -14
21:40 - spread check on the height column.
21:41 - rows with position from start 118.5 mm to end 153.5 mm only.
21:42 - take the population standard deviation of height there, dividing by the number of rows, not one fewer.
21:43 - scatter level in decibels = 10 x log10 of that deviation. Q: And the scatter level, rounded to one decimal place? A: 7.1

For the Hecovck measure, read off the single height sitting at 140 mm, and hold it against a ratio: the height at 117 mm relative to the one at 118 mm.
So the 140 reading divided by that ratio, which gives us 23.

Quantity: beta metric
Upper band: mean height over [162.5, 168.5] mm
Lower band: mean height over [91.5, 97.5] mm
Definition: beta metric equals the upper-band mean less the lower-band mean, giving 1.7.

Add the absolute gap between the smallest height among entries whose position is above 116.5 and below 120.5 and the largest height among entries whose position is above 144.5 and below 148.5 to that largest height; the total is 37.8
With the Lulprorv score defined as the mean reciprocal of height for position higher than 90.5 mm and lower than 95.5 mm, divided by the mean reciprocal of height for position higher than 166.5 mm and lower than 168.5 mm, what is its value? 1.08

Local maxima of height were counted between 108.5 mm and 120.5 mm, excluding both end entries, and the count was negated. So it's 0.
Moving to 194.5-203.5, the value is -3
